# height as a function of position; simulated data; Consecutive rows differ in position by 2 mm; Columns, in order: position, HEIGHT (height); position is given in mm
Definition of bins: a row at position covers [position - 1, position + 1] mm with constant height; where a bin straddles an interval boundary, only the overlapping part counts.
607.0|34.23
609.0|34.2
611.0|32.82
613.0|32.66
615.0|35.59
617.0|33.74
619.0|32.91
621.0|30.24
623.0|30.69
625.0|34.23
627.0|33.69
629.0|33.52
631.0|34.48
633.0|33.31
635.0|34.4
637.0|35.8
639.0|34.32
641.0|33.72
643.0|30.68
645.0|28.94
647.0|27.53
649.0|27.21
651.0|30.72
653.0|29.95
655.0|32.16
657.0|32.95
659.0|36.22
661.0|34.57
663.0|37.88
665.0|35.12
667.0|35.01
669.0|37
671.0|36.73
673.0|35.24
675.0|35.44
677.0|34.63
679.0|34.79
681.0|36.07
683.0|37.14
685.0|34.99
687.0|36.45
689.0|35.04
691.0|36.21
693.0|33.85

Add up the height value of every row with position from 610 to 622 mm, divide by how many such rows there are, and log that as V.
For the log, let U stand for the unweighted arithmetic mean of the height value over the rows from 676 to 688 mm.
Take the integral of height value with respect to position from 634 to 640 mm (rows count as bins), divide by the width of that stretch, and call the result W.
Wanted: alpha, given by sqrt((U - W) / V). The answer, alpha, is 0.16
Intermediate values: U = 35.7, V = 33.0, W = 34.8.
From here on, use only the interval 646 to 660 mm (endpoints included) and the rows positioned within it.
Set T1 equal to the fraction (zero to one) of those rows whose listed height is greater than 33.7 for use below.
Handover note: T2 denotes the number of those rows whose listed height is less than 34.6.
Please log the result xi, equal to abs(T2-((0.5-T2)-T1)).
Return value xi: 11.6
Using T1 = 0.14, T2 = 6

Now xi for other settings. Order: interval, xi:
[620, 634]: 13.8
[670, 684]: 0.5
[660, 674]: 2.5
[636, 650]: 11.9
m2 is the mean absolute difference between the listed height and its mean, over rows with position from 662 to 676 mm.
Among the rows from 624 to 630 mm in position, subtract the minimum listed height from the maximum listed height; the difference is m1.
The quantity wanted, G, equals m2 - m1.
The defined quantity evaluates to 0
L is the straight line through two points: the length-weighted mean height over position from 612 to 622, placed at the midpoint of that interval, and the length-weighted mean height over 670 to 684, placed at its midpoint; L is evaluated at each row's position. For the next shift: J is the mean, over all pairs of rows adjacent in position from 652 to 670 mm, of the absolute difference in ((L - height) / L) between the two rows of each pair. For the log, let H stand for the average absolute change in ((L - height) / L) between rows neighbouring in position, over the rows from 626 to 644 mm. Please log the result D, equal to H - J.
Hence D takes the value -0.020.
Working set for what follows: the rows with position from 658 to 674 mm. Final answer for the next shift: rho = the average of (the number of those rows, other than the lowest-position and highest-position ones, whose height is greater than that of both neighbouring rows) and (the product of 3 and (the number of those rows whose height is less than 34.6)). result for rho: 2.5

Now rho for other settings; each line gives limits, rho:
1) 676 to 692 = 1.0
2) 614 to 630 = 11.0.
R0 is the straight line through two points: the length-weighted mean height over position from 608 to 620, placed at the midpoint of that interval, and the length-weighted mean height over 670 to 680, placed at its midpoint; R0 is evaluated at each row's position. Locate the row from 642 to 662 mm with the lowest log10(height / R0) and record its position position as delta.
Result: 649.0 mm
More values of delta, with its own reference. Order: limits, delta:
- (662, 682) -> 677.0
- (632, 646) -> 645.0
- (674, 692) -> 677.0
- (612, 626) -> 621.0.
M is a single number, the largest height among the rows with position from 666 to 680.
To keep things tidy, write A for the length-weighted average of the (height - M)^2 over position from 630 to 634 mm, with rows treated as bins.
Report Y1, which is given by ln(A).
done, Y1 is 2.3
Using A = 10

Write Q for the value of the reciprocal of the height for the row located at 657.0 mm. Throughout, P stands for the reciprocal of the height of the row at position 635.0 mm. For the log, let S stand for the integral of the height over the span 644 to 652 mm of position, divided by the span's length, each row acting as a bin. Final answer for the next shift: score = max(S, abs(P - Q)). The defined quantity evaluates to 29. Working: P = 0.0291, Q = 0.0303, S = 29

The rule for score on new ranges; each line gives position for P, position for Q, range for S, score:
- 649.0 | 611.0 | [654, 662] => 34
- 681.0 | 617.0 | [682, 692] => 36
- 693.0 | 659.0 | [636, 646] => 33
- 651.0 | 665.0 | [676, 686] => 36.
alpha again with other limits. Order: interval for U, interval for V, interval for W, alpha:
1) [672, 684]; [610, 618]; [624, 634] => 0.22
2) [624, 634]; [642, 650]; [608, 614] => 0.15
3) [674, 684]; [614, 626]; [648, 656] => 0.41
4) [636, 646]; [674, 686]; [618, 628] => 0.10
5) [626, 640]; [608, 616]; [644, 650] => 0.43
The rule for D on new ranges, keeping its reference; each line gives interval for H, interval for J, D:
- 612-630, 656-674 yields -0.004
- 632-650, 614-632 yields 0.000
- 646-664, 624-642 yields 0.028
